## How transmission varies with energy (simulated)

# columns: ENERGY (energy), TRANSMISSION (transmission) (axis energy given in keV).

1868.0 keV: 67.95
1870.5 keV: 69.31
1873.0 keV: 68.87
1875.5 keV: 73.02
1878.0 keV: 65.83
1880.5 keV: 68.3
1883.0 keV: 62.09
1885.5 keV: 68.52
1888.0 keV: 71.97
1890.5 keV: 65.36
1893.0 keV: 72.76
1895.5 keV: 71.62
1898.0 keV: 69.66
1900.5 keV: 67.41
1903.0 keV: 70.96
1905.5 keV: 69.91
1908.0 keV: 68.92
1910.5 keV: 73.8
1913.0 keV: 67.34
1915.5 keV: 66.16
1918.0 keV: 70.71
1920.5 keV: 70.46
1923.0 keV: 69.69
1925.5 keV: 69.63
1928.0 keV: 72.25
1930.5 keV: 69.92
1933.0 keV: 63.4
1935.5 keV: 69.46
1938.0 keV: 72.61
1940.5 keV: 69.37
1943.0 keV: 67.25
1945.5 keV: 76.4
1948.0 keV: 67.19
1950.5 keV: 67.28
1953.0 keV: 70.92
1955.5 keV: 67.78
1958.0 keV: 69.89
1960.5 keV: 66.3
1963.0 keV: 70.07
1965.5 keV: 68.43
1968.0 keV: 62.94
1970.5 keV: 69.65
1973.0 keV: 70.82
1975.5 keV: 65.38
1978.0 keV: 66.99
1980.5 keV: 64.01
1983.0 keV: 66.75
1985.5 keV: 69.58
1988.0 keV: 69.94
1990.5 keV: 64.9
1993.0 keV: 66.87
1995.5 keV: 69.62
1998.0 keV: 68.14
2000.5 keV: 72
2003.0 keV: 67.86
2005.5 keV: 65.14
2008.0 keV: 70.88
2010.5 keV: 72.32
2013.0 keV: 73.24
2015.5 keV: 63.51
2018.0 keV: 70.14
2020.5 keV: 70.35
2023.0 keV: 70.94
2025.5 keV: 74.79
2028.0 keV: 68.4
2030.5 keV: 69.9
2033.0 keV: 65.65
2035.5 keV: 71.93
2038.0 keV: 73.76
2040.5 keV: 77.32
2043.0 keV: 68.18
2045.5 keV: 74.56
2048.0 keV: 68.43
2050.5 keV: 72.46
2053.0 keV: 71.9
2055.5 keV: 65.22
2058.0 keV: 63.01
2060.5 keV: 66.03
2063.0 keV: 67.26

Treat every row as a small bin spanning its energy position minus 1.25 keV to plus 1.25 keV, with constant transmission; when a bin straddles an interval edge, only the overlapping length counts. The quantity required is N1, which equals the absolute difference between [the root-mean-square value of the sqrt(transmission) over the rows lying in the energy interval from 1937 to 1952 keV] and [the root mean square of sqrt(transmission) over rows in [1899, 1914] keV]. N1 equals 0.02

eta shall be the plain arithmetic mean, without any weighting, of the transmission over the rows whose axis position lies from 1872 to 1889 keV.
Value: 68.4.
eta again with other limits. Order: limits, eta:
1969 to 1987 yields 67.6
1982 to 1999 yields 68.0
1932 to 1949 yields 69.4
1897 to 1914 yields 69.7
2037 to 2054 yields 72.4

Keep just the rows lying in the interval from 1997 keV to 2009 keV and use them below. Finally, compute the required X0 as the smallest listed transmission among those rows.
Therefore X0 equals 65.14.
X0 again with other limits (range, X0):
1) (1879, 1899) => 62.09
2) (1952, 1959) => 67.78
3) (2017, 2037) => 65.65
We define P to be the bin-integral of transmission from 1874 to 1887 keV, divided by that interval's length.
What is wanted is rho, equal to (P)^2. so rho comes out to 4578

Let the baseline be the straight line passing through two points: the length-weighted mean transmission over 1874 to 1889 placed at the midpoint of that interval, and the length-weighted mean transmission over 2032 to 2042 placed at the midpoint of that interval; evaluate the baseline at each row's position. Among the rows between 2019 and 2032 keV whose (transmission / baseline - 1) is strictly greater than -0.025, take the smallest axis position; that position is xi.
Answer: 2020.5 keV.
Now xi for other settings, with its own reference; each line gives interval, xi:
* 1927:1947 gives 1928.0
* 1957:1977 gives 1958.0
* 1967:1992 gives 1970.5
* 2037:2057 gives 2038.0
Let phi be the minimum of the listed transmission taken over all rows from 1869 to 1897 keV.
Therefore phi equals 62.09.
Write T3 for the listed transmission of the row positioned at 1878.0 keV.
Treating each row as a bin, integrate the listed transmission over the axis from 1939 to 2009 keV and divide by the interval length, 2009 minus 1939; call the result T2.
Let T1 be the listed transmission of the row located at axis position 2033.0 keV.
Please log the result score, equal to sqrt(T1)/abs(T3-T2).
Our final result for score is 3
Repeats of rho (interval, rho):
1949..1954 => 4749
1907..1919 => 4812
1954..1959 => 4745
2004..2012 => 4832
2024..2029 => 5144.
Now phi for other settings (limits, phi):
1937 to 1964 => 66.3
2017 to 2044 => 65.65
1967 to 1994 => 62.94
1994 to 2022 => 63.51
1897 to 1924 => 66.16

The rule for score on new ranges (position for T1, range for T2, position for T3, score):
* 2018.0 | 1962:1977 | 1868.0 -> 70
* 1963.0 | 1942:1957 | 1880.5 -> 7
